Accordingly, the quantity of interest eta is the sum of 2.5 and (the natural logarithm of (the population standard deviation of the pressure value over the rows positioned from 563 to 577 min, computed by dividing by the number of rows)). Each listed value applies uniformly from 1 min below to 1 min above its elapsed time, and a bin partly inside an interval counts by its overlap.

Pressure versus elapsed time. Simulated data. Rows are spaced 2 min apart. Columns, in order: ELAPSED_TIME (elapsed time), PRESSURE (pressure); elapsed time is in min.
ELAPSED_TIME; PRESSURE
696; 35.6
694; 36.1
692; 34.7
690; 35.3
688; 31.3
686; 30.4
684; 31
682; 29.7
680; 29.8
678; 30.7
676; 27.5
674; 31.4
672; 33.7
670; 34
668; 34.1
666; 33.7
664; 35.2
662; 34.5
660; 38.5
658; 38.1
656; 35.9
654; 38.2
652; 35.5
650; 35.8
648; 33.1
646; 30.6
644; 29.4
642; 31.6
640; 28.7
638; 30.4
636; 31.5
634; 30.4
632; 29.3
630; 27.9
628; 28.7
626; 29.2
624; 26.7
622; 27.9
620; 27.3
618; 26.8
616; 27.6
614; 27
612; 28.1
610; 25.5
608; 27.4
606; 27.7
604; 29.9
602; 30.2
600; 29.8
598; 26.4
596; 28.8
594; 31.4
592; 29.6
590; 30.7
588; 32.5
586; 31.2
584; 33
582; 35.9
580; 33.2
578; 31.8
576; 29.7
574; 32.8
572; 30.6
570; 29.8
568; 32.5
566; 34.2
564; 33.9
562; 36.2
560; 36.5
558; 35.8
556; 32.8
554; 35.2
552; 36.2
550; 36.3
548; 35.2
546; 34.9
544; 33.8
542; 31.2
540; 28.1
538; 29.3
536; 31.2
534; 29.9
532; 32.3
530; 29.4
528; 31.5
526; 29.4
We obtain 3.1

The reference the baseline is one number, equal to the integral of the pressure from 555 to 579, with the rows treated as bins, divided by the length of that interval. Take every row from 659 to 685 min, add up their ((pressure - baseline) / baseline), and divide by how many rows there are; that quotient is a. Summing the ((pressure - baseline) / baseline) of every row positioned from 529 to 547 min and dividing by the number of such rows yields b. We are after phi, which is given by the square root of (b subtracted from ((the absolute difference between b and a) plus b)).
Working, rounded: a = -0.01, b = -0.06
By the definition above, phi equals 0.21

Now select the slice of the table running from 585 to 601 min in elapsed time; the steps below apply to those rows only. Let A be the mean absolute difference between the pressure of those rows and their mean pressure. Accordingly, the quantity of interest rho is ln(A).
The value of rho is 0.3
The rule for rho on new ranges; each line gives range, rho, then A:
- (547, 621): 1.0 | 2.8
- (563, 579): 0.4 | 1.4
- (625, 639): 0.0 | 1.0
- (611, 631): -0.4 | 0.6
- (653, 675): 0.6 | 1.8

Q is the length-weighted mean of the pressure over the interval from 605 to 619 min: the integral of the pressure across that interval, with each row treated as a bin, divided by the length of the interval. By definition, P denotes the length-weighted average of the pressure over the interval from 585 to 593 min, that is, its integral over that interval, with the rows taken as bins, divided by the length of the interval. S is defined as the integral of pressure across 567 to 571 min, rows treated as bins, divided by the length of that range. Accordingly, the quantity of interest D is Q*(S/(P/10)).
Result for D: 273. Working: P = 31.0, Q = 27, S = 31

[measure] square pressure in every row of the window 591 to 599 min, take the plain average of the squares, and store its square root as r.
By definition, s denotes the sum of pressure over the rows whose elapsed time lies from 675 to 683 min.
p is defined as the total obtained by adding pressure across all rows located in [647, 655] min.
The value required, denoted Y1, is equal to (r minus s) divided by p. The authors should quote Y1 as -0.62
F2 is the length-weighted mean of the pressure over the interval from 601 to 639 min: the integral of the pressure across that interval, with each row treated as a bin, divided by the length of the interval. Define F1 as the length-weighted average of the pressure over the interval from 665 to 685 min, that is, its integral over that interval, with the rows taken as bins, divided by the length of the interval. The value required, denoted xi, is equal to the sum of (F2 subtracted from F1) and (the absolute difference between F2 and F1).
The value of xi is 6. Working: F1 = 32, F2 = 28.4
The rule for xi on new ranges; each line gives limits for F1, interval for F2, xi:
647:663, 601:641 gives 16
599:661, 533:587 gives 0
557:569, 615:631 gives 14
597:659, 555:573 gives 0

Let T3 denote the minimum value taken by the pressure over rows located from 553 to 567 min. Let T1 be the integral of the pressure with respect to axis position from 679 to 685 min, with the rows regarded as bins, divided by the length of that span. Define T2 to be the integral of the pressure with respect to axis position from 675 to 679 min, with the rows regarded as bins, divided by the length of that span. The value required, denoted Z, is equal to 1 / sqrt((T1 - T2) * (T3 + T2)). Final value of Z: 0.12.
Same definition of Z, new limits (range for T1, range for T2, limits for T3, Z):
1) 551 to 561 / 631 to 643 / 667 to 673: 0.06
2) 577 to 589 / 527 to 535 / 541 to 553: 0.09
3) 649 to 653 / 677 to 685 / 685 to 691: 0.06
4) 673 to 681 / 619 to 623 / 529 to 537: 0.09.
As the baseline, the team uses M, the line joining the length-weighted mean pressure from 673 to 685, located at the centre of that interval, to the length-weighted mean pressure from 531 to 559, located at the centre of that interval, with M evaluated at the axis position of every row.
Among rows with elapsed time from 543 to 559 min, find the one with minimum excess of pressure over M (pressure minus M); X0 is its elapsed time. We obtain 556 min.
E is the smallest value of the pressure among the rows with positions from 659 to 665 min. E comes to 34.5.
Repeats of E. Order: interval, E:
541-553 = 31.2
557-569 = 32.5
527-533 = 29.4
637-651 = 28.7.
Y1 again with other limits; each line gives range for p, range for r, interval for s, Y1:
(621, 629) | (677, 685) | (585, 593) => -0.83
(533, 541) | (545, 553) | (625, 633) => -0.67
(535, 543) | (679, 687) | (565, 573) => -0.81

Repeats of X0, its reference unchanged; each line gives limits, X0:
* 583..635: 610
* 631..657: 640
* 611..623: 618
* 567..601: 598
